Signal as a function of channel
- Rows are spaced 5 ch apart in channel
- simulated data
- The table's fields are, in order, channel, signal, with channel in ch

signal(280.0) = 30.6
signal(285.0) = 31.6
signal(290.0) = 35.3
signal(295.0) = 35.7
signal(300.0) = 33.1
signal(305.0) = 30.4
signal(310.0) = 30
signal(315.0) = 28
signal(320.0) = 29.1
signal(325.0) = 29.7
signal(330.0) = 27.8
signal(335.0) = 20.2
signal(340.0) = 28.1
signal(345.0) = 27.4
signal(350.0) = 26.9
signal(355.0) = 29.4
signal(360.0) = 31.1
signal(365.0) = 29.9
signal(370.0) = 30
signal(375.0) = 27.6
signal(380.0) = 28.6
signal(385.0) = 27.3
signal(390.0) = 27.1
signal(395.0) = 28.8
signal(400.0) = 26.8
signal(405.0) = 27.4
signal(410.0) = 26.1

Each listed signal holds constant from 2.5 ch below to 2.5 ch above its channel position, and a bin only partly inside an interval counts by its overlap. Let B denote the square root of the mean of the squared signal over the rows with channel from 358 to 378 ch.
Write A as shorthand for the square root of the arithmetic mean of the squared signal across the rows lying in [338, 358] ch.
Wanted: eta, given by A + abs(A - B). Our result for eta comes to 29.7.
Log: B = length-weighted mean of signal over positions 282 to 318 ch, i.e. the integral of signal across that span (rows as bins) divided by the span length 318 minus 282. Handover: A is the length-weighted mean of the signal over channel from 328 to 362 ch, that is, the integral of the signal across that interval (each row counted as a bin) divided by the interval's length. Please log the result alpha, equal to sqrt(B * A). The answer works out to 29.5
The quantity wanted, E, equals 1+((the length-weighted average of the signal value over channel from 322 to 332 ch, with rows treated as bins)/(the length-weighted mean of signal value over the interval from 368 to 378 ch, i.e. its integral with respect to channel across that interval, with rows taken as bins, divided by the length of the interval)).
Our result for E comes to 2.00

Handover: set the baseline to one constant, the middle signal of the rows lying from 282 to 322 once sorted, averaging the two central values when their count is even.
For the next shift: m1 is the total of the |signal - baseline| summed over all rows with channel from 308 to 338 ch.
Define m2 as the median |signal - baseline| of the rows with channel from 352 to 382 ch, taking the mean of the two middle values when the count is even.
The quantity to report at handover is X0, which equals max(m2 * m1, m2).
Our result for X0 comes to 29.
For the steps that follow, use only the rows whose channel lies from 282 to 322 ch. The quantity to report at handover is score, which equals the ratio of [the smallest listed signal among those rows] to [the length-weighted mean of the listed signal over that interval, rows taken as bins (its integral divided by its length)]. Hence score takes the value 0.88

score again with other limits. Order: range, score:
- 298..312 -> 0.96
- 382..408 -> 0.98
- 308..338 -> 0.74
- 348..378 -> 0.92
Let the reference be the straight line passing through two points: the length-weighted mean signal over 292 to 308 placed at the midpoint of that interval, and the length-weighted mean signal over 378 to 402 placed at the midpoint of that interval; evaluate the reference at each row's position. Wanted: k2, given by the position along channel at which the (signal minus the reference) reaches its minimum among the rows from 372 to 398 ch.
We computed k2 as 375.0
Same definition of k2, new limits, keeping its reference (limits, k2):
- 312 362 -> 335.0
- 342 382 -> 350.0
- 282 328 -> 315.0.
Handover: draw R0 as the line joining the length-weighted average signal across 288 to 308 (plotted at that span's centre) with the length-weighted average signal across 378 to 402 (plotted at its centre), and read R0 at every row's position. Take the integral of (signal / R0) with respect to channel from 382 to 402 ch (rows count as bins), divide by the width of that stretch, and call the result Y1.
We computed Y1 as 1.00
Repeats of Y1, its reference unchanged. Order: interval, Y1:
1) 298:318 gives 0.92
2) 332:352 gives 0.84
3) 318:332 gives 0.91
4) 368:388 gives 0.99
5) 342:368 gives 0.97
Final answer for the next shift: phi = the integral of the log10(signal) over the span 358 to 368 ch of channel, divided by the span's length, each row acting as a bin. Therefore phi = 1.483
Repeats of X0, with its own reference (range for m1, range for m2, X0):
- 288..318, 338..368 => 35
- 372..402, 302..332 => 32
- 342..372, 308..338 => 28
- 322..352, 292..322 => 52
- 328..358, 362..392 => 76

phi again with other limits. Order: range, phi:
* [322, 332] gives 1.459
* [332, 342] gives 1.377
